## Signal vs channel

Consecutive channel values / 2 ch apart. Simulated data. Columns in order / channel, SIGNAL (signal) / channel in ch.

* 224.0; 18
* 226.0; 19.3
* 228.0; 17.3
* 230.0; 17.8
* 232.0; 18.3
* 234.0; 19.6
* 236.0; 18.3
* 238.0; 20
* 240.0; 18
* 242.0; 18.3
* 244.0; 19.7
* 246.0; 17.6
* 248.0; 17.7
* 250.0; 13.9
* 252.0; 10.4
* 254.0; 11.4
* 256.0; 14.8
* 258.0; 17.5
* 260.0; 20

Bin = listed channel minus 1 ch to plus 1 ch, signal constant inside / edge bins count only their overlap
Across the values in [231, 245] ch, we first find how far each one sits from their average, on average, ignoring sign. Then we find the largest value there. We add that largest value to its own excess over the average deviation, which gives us 39.2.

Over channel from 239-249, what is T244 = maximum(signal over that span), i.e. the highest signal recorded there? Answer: 19.7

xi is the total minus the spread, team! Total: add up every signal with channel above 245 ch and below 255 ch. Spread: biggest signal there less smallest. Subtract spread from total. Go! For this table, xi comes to 64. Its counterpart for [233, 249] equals 147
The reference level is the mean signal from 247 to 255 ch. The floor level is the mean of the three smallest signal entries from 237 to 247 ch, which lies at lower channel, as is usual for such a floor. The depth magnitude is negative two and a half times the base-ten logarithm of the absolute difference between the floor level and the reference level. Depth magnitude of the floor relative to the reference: -1.7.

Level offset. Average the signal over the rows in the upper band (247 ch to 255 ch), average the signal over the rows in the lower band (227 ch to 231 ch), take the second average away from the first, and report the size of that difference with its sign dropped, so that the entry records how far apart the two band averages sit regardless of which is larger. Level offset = 4.2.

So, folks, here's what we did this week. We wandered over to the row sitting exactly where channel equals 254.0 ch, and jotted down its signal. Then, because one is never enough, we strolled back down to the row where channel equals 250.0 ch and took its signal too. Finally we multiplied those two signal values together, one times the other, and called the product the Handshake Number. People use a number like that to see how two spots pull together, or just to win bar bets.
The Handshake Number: 158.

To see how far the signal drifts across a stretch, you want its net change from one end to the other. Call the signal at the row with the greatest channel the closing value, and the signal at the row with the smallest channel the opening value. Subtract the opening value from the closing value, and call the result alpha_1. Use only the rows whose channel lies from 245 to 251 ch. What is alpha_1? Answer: -3.7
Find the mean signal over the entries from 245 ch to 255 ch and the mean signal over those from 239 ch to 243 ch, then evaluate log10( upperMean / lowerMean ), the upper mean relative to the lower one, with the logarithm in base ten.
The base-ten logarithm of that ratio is -0.11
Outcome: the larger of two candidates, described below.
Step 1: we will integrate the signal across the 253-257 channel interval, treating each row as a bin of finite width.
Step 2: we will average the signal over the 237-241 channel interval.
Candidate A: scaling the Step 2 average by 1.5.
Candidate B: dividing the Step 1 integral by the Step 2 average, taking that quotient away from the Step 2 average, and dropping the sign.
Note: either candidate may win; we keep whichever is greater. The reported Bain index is 28.5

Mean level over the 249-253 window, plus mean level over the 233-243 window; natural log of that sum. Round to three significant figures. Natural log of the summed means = 3.43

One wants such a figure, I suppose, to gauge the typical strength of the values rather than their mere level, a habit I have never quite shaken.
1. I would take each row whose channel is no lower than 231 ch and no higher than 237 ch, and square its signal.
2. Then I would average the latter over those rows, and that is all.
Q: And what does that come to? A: 351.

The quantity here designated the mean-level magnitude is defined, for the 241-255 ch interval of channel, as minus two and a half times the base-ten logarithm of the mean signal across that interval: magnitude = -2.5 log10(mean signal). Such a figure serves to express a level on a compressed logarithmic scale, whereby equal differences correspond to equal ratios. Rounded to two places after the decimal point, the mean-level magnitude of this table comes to -2.98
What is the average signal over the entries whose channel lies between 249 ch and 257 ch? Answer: 12.6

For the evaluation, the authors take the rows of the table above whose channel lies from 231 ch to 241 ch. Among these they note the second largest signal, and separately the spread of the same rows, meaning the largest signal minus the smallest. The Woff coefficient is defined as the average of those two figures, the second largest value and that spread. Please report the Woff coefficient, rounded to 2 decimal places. 10.80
